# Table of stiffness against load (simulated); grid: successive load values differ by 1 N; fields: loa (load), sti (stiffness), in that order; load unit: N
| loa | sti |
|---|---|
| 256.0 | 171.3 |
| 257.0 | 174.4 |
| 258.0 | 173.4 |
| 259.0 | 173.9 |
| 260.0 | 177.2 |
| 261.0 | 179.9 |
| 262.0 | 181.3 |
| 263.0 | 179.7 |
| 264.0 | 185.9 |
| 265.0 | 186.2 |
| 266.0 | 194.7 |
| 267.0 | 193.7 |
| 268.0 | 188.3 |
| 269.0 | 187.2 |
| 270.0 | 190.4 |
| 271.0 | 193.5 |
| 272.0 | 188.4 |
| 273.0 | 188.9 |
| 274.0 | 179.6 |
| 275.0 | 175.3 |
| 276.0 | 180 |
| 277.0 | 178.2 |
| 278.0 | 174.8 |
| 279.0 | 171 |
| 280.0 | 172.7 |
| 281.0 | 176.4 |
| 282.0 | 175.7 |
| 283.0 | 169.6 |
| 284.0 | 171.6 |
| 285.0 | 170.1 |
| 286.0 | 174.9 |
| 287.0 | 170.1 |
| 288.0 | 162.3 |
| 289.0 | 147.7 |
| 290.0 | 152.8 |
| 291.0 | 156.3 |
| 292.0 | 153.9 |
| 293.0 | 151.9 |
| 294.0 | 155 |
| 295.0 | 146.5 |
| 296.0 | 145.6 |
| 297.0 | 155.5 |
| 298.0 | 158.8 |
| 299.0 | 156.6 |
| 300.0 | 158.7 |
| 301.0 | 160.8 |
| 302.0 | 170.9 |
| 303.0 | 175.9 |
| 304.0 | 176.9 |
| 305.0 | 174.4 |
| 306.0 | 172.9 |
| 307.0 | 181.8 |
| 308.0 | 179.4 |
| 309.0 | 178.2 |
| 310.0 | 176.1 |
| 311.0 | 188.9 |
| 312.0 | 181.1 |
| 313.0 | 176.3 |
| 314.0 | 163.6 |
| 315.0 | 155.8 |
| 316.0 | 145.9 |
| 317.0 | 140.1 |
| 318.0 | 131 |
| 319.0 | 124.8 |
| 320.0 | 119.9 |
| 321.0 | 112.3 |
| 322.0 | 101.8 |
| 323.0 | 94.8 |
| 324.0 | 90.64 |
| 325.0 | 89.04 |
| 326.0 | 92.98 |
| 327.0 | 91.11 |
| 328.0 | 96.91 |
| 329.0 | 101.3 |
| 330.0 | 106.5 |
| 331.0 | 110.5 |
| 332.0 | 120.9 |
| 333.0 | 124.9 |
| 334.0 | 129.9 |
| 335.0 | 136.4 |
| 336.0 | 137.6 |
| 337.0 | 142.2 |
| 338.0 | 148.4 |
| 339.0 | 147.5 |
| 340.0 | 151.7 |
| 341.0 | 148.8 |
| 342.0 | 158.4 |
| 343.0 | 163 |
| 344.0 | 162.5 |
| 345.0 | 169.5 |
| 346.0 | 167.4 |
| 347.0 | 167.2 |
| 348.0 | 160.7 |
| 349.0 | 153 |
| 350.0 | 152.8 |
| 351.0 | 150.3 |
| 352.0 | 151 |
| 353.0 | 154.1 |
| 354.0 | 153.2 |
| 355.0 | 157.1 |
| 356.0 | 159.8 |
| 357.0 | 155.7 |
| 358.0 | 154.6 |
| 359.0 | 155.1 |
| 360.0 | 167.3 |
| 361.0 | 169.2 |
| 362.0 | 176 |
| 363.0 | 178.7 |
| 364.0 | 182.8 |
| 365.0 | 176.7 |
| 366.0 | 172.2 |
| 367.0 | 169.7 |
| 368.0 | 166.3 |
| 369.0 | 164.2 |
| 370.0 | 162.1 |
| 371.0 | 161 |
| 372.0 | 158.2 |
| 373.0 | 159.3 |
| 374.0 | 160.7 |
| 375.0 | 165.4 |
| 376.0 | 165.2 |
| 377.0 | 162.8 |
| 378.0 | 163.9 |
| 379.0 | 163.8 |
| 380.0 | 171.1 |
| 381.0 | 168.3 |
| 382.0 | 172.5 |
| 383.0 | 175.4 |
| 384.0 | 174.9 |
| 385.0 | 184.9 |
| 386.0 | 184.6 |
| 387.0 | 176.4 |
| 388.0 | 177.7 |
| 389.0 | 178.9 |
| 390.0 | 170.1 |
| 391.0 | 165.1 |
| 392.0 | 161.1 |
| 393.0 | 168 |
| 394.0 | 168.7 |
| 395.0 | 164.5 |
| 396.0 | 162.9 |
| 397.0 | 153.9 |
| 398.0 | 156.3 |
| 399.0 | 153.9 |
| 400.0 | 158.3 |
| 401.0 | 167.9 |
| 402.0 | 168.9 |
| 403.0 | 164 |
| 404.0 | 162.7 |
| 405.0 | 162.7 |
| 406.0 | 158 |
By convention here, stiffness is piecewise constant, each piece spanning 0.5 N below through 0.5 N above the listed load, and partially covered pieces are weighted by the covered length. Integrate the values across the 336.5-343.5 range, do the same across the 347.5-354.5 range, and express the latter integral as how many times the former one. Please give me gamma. 1.0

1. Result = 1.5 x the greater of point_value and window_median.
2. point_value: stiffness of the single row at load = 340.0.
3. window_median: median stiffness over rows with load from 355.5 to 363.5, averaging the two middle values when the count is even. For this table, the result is 245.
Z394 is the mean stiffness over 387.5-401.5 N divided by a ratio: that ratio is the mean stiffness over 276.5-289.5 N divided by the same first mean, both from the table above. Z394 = 159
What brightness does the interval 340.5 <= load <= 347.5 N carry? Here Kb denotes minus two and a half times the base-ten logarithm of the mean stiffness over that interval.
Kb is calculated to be -5.53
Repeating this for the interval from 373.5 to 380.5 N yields -5.54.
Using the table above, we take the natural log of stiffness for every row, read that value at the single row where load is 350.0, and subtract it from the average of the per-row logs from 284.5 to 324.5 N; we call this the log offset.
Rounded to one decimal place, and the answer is 0.0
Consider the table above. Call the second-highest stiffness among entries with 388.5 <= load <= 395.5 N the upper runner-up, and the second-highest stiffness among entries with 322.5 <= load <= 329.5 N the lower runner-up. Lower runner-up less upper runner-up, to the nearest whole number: -73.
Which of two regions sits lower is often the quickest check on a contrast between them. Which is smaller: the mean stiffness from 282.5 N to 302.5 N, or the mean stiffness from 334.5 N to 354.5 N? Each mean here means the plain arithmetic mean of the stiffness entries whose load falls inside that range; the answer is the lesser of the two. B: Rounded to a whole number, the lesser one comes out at 154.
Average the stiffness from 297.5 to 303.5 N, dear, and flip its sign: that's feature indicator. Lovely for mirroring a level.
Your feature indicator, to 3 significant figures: -164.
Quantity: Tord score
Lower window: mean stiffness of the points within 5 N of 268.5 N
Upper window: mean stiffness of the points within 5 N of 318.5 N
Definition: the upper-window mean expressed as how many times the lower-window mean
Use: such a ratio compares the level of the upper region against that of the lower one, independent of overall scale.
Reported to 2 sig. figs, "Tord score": 0.68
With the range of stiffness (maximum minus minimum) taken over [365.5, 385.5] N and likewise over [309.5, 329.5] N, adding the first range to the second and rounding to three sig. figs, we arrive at 127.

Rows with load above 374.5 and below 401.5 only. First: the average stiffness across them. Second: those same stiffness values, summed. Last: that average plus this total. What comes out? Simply 4705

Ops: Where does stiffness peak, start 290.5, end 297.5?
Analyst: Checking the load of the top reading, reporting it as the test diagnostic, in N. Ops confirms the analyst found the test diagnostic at 291.0 N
